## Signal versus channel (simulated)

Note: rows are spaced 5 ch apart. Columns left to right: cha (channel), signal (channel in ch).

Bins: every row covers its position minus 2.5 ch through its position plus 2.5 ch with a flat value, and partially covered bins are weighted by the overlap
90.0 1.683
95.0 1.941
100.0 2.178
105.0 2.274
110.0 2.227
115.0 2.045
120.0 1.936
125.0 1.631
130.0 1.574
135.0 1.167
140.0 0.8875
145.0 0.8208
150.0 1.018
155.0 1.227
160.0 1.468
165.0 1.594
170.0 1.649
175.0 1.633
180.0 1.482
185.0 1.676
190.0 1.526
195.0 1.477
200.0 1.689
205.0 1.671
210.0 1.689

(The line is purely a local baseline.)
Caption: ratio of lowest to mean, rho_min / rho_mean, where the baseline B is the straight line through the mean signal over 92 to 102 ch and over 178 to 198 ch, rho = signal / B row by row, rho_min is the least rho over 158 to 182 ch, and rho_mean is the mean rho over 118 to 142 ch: 1.1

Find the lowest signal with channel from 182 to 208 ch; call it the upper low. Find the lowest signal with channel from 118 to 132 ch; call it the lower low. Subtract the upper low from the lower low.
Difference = 0.10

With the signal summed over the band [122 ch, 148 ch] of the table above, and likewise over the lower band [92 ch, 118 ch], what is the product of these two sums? 65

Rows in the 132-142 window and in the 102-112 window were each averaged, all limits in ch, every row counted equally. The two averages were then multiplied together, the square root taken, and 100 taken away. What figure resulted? -98.5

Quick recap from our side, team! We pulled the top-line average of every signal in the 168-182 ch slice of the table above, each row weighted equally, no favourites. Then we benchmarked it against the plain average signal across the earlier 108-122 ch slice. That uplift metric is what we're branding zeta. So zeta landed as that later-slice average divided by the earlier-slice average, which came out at 0.77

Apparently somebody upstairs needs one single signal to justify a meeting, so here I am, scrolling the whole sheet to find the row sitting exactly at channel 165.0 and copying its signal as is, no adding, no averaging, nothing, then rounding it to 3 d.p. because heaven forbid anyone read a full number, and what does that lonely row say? 1.594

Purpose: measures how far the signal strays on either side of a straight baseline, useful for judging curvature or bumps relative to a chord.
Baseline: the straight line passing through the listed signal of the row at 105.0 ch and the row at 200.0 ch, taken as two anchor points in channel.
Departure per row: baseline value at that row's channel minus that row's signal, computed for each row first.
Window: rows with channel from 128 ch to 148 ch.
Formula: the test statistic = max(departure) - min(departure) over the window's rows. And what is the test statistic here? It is 0.66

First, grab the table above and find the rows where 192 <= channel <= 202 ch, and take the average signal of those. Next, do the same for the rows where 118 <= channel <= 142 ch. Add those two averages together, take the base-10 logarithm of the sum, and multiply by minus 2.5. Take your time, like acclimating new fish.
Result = -1.20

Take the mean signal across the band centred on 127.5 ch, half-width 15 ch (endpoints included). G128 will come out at 1.54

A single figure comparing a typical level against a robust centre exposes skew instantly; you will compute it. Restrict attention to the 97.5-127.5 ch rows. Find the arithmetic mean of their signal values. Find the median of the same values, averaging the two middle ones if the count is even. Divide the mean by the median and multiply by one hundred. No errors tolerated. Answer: 97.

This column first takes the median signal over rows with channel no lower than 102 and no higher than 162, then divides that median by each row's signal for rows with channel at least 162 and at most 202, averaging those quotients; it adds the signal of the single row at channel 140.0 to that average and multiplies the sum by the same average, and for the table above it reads 1.77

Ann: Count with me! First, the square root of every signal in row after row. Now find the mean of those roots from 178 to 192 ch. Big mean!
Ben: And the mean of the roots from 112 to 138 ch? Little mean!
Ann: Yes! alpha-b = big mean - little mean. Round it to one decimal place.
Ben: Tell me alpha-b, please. 0.0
